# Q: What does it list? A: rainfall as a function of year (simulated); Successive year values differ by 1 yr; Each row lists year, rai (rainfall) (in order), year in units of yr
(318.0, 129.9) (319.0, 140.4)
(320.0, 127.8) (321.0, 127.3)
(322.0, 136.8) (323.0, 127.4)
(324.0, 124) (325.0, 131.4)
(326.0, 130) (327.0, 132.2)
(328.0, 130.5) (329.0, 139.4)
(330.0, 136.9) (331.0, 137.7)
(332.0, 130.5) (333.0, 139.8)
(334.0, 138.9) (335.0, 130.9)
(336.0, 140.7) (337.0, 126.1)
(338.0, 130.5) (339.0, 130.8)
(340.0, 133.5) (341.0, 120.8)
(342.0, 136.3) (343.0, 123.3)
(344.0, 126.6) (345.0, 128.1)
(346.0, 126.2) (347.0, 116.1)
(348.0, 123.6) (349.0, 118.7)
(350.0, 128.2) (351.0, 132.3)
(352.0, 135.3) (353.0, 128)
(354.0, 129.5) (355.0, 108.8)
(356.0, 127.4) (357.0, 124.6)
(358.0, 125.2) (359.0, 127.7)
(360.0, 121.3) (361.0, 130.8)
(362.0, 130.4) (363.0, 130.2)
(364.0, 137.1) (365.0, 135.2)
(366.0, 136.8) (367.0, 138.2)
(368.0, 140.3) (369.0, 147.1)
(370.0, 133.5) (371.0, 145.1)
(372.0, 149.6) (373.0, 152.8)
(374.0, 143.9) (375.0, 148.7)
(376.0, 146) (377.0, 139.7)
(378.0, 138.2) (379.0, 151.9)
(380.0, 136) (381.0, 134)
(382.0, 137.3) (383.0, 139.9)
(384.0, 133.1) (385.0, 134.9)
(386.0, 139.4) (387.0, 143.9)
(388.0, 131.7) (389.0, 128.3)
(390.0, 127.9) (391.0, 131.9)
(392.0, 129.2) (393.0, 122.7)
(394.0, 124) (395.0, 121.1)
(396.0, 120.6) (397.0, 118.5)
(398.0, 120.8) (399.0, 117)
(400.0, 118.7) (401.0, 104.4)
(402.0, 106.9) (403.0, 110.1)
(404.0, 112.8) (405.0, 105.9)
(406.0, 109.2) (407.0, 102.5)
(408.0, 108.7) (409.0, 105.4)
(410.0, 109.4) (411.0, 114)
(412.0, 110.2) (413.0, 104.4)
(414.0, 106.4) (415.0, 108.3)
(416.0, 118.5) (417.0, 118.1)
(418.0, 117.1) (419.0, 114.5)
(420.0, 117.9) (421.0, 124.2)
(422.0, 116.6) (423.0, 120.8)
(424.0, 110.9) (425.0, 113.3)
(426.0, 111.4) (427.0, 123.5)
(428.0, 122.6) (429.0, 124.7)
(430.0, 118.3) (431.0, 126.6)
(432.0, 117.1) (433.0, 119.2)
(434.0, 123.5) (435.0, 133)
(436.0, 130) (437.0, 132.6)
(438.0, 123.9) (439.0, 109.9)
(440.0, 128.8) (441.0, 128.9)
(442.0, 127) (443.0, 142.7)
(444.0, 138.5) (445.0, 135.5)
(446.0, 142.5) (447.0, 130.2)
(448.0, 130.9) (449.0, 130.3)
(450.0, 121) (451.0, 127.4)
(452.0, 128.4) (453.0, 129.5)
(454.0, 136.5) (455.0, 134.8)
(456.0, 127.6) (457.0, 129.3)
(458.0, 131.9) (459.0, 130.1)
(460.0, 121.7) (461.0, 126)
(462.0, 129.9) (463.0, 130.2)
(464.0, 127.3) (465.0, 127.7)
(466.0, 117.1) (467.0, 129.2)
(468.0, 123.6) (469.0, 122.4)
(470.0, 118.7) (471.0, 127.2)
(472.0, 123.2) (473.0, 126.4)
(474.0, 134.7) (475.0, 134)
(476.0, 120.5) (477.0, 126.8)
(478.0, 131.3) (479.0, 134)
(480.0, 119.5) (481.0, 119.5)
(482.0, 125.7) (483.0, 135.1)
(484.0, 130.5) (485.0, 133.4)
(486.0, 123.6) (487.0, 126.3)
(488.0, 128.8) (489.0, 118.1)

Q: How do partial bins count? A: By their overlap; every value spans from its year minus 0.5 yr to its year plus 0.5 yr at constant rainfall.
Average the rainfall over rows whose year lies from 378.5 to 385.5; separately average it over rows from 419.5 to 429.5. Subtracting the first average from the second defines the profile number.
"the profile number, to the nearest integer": -20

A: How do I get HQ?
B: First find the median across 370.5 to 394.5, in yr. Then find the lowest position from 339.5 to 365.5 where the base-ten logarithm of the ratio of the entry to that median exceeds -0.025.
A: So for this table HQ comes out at 340.0 yr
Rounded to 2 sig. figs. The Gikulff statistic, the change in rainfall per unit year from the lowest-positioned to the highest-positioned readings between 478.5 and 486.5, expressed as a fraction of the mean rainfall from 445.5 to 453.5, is -0.011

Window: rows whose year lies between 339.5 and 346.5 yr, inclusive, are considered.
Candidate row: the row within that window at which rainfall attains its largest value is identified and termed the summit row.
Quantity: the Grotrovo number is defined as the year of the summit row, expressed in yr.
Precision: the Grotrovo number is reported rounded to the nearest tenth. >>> 342.0 yr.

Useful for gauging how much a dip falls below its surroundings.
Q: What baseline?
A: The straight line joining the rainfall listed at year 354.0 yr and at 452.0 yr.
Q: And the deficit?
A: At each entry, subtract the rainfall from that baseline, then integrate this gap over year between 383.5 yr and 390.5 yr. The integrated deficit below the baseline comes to -35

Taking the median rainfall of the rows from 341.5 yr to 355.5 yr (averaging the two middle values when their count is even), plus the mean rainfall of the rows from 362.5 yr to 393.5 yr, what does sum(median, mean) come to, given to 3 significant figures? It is 266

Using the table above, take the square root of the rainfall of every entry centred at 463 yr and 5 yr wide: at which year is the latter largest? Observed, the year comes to 463.0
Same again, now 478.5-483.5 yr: 483.0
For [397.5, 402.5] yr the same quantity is 398.0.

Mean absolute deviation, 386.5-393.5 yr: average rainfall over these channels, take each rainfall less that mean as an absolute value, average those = 4.3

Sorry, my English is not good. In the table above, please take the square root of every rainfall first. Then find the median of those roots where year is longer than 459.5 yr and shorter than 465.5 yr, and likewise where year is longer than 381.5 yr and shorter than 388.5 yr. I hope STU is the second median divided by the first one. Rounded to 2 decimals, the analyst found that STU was 1.04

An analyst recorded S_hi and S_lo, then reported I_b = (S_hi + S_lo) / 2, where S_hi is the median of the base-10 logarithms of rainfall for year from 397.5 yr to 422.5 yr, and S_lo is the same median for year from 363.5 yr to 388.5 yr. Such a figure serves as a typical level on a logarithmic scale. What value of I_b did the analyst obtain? 2.09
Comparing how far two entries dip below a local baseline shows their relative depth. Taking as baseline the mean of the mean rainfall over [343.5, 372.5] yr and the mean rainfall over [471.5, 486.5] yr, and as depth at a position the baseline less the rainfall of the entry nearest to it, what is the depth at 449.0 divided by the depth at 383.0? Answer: 0.11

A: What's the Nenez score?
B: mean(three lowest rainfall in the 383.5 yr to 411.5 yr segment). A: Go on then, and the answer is 104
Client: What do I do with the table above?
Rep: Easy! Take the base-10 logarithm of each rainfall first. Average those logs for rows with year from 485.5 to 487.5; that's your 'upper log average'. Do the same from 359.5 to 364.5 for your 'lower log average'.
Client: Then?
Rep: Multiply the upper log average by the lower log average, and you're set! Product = 4.43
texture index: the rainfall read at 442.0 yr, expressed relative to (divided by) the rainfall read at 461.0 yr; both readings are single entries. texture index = 1.0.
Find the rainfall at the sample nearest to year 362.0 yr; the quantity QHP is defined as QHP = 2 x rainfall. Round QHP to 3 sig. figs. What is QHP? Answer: 261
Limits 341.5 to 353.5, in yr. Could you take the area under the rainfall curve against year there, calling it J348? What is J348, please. 1523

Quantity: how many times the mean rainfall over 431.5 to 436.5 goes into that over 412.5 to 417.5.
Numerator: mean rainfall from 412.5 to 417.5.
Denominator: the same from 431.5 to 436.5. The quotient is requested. 0.89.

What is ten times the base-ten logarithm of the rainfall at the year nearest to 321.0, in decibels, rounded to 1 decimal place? 21.0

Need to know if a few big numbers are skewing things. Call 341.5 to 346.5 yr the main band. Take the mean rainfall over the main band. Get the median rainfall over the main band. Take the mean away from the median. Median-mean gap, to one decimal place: -1.5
